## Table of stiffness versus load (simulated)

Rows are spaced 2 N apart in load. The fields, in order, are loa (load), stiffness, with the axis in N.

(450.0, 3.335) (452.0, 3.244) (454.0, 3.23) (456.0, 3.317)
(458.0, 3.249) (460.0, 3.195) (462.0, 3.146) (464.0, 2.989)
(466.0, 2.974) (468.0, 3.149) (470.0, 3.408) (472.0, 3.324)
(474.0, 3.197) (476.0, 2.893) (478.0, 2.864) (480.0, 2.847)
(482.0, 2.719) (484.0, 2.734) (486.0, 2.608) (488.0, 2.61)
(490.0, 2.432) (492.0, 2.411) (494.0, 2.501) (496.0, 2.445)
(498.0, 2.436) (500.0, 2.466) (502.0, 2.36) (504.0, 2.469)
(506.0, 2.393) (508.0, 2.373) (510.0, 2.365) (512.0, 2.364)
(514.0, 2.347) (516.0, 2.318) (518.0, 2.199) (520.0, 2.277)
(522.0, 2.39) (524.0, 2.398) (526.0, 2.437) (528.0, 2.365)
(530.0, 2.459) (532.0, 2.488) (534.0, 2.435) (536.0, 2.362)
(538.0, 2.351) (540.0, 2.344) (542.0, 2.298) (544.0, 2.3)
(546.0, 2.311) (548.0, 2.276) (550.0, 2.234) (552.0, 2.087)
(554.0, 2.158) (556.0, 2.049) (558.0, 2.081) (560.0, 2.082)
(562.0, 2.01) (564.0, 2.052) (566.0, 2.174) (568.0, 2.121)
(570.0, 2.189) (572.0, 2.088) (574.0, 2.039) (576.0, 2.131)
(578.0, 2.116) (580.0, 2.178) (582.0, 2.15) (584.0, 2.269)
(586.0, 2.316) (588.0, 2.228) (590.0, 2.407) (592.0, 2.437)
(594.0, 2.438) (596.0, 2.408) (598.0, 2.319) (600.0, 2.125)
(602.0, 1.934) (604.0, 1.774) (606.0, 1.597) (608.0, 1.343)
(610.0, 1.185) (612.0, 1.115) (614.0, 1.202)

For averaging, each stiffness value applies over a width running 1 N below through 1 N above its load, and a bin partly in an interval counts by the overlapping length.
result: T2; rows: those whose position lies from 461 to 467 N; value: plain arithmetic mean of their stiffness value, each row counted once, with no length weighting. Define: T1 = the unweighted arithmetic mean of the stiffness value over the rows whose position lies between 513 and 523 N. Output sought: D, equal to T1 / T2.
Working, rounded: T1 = 2.31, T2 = 3.04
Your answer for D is 0.76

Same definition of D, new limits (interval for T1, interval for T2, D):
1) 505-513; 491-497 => 0.97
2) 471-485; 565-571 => 1.36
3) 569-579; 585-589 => 0.93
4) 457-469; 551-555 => 1.47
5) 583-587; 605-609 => 1.56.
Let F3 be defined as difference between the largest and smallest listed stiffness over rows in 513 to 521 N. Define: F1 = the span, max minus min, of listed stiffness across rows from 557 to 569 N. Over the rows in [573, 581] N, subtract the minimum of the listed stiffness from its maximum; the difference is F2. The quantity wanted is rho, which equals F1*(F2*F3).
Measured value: 0.003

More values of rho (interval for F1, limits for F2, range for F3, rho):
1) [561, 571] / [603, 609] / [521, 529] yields 0.006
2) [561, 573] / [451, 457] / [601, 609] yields 0.009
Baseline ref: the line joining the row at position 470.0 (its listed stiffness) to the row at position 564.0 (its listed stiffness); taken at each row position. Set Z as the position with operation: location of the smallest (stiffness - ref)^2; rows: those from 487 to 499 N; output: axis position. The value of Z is 488.0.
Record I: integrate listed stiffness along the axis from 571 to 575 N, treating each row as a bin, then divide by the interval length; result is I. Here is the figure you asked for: 2.1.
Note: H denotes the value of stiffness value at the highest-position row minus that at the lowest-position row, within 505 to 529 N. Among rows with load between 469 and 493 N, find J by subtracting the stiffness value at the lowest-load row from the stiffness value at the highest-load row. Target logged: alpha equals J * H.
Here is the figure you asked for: 0.03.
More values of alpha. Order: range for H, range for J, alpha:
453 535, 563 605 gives 0.22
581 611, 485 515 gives 0.25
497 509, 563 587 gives -0.02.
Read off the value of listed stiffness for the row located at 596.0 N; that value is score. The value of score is 2.408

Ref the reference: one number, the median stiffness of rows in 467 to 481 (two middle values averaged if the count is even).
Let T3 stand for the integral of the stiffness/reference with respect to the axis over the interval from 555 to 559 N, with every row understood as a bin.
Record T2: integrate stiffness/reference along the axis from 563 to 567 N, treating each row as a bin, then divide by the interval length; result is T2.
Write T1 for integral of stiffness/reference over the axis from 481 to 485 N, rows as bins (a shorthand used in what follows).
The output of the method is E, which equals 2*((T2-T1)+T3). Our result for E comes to -0.3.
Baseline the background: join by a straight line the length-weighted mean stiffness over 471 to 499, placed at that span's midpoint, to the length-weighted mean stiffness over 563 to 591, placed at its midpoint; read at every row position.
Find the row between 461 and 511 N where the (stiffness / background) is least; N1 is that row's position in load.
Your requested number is 492.0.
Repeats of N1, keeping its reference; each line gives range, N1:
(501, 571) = 518.0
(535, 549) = 542.0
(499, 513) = 502.0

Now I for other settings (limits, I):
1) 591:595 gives 2.4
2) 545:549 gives 2.3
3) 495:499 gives 2.4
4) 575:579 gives 2.1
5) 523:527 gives 2.4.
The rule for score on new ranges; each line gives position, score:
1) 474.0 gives 3.197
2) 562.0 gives 2.01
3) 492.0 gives 2.411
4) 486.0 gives 2.608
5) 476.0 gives 2.893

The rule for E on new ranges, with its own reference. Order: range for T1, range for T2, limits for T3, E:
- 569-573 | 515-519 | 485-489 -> 2.6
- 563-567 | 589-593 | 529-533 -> 2.5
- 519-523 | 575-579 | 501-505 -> 1.6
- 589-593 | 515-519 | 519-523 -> 1.2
